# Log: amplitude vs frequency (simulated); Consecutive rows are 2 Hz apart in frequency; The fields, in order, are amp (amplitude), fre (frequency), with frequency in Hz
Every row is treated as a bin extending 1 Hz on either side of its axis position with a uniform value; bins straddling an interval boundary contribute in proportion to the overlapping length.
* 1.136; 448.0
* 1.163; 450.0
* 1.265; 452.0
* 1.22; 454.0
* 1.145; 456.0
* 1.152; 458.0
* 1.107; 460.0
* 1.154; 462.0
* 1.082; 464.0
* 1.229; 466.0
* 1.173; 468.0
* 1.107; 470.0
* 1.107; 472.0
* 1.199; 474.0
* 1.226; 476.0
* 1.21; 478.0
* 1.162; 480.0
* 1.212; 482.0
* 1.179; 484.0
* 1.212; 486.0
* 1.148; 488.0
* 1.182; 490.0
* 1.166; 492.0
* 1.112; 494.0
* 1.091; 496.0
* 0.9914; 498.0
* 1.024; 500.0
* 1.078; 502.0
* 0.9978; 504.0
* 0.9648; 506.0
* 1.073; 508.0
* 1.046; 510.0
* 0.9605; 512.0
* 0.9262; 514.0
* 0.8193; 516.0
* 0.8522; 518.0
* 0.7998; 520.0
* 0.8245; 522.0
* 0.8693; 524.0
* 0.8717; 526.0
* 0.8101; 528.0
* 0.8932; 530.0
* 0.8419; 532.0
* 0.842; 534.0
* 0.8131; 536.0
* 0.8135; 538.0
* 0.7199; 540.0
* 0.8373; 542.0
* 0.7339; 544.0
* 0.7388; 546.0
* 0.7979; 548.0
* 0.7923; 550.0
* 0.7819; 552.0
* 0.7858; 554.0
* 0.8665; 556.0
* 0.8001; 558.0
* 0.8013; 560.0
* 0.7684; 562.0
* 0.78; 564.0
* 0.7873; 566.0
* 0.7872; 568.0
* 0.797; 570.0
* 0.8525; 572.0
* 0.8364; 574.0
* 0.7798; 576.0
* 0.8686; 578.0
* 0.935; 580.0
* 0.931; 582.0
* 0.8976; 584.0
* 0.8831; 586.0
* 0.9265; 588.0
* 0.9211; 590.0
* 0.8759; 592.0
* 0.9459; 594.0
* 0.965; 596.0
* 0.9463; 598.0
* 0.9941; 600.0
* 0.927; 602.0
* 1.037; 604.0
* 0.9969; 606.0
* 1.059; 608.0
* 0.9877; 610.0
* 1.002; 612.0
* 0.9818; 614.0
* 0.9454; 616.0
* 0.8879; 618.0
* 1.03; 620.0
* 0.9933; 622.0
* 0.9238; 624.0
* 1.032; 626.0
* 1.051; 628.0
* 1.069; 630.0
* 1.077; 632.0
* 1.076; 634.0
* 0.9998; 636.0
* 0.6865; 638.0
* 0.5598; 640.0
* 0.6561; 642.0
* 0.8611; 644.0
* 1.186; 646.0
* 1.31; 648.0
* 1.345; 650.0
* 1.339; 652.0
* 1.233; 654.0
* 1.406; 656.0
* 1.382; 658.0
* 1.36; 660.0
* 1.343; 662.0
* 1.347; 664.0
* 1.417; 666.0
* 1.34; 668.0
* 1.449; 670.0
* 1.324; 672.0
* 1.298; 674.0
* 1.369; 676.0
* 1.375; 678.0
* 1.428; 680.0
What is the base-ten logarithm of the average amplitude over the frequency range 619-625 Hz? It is -0.01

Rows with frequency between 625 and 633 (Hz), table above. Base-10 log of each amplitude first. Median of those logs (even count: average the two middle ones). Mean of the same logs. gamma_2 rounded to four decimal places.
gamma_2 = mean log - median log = -0.0012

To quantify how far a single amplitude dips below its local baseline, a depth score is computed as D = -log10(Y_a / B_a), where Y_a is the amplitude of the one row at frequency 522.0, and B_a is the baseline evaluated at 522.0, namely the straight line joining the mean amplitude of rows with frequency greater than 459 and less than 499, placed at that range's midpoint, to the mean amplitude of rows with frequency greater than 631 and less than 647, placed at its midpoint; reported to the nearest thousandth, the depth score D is 0.118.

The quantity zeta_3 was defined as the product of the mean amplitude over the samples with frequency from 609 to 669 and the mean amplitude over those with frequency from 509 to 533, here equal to 0.96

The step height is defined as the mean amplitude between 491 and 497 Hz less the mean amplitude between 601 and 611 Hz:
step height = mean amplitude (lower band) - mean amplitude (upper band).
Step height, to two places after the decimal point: 0.12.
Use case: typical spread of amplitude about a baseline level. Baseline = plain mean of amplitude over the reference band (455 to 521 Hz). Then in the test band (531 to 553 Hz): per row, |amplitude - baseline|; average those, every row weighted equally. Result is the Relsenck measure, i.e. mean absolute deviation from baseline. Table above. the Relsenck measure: 0.30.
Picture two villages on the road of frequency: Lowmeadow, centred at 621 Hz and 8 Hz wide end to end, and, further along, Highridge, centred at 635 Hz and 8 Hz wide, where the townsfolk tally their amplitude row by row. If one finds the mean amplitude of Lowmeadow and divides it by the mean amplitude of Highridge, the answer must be 1.00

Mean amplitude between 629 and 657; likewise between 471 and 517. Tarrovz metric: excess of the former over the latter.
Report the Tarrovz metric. 0.0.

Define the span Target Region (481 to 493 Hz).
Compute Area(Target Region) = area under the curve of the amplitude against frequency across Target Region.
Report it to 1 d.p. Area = 14.2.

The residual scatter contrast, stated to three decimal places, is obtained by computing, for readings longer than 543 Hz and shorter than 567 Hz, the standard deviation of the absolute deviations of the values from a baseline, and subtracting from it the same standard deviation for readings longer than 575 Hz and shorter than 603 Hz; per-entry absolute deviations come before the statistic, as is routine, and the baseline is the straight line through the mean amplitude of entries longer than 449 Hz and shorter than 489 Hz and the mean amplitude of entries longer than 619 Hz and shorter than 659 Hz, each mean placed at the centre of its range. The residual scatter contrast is -0.020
